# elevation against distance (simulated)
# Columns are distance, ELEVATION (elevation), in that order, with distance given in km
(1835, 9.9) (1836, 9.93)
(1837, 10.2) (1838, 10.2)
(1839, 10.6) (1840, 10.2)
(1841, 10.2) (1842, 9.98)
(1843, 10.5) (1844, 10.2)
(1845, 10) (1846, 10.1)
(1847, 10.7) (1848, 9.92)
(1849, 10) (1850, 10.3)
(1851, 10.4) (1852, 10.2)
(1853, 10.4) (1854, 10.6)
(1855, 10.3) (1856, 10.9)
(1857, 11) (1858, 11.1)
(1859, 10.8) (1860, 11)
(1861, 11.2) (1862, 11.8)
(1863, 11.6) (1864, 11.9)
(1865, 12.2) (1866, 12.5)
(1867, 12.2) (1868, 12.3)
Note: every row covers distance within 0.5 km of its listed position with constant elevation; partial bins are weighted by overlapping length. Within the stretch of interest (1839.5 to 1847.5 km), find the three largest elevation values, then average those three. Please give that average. 10.5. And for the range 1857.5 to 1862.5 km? 11.4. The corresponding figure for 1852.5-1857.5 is 10.8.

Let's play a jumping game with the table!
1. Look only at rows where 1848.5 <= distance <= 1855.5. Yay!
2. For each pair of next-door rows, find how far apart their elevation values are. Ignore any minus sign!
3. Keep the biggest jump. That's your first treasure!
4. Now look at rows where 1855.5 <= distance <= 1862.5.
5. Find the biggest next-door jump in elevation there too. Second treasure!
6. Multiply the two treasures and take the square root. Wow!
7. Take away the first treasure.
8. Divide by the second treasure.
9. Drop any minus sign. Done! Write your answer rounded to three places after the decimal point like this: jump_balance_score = 0.207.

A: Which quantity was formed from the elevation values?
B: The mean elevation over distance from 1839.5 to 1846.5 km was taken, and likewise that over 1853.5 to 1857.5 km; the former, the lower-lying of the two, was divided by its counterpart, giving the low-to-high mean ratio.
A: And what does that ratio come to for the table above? 0.95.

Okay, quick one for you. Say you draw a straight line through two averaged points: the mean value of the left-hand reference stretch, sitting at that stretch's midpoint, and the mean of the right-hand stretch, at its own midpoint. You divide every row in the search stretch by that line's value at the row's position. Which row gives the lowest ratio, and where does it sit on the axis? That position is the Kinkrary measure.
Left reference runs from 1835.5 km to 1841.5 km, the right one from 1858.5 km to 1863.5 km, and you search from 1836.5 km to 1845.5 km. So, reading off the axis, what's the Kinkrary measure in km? 1845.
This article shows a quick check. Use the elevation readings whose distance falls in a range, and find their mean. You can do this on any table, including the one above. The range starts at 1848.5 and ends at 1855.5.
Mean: 10.3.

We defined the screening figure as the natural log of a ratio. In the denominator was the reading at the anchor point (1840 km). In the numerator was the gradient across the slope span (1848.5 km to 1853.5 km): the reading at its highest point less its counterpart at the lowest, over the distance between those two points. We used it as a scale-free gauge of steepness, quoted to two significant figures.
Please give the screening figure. -4.6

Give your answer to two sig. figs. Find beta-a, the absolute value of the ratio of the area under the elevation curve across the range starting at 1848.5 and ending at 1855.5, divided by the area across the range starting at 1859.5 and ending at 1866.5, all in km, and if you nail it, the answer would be 0.88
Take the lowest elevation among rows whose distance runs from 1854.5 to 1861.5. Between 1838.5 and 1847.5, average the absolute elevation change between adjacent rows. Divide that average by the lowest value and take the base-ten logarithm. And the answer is -1.55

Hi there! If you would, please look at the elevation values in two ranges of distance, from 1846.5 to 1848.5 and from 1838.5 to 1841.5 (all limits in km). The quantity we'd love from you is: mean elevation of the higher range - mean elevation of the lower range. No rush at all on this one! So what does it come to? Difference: 0.0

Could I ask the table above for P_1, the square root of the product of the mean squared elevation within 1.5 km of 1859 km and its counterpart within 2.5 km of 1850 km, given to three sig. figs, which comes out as 111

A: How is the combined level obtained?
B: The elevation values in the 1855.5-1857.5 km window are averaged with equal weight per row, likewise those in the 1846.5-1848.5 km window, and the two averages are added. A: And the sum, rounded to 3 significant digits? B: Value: 21.3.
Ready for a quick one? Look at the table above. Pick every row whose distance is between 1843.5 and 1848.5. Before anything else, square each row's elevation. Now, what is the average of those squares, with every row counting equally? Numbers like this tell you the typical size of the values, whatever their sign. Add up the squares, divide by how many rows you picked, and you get 104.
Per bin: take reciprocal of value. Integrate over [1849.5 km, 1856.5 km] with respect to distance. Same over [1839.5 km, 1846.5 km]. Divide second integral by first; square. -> 1.05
